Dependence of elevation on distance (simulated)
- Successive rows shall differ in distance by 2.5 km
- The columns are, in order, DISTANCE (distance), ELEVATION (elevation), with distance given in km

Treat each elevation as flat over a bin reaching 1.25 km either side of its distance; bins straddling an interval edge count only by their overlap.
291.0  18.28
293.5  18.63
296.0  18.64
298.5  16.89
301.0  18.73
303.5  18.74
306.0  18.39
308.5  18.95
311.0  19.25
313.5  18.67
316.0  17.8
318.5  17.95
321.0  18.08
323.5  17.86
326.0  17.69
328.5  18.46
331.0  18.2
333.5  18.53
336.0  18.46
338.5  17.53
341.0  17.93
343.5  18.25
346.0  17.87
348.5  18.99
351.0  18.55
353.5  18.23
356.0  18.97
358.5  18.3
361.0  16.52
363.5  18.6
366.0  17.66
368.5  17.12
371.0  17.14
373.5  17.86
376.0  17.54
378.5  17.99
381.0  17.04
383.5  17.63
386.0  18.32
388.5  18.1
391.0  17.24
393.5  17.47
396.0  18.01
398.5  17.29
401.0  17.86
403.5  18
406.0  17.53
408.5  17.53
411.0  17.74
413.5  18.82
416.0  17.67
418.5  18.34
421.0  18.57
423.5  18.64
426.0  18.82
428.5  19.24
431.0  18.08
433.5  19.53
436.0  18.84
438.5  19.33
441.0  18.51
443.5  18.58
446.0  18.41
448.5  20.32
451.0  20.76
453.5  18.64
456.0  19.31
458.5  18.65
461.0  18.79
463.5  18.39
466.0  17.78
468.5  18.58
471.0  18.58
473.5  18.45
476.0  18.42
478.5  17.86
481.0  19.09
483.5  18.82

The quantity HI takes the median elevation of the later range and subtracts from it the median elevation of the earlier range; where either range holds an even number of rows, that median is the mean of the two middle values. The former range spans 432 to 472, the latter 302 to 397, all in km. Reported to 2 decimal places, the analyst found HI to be 0.60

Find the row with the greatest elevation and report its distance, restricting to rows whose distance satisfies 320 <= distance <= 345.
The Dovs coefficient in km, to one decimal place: 333.5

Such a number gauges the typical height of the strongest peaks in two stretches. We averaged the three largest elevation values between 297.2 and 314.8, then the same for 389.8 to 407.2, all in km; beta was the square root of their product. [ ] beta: 18.5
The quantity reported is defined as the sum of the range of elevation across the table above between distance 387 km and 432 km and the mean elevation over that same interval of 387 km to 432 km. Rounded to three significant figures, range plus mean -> 20.1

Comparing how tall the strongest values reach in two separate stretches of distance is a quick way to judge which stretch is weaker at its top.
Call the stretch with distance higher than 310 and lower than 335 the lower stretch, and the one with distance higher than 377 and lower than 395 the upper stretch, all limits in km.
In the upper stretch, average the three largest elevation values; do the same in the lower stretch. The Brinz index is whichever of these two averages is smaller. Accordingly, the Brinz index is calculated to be 18.1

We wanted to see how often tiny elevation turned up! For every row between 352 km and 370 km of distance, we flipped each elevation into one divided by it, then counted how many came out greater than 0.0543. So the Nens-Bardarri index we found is 5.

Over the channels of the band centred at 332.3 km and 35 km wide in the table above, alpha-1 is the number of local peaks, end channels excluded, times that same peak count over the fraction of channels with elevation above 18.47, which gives 112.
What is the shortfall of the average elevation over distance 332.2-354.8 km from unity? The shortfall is -17.3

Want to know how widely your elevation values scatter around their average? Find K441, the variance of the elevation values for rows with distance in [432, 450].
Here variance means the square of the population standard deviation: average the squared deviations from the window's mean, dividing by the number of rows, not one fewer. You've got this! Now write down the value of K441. 0.41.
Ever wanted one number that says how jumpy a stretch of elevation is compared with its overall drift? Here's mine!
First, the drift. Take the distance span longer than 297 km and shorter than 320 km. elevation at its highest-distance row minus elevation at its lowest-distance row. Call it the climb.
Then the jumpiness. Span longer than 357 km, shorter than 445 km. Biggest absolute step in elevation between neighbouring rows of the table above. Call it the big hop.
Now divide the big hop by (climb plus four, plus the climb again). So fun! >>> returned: 0.34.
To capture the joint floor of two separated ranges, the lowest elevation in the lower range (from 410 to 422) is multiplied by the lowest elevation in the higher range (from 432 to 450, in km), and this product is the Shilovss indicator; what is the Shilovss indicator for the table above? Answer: 325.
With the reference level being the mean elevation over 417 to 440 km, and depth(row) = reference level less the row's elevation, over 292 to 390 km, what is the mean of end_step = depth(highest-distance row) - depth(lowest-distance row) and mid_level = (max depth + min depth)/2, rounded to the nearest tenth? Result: 0.7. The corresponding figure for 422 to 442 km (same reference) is 0.1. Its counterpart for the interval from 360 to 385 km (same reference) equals 0.1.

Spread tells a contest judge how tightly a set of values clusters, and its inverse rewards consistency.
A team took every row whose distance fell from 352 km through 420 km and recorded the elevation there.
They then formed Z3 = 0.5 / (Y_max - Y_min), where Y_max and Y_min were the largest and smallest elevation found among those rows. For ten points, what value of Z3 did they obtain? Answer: 0.20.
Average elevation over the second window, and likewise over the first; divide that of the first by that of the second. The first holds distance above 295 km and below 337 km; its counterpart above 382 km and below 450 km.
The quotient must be 1.000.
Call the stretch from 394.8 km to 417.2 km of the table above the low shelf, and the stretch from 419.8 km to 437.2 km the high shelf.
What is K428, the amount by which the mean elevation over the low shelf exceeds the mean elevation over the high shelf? -0.99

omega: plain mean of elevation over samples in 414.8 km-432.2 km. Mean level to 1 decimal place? 18.5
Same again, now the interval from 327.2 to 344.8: 18.2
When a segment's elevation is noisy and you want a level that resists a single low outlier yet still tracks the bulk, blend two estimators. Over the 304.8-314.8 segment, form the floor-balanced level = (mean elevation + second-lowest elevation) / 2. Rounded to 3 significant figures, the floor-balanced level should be 18.7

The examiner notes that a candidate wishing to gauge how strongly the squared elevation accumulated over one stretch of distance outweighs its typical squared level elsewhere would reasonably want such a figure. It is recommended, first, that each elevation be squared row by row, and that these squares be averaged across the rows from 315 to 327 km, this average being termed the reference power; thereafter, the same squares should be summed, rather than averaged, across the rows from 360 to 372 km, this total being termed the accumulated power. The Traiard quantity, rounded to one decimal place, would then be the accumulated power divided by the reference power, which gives 4.7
